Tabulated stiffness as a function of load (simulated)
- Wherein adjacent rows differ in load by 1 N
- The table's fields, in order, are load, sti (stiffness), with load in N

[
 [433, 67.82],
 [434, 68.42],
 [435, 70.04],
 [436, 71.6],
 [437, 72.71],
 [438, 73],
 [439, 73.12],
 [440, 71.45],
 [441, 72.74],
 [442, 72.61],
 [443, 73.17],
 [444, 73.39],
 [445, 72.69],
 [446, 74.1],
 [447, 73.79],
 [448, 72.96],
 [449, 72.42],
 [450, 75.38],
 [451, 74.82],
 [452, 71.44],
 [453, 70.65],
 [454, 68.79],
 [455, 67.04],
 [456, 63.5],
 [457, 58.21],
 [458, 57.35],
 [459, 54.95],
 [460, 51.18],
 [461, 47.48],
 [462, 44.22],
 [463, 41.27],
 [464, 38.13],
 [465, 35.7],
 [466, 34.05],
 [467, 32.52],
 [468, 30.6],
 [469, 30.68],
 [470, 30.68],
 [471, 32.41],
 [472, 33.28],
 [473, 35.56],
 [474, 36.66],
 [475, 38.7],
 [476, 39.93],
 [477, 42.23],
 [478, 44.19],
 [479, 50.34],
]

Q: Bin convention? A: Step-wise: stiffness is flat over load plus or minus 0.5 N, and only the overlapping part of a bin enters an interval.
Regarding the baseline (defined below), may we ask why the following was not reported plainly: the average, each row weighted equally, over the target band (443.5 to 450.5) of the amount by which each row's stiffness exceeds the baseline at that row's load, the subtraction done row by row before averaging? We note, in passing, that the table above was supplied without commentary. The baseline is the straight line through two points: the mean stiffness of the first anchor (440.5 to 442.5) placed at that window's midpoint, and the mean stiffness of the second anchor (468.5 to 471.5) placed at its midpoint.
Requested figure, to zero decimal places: 9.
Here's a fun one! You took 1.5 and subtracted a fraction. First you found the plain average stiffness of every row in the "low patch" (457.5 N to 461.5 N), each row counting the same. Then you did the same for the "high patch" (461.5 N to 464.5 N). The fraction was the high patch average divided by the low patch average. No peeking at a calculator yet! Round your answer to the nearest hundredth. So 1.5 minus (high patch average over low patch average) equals 0.72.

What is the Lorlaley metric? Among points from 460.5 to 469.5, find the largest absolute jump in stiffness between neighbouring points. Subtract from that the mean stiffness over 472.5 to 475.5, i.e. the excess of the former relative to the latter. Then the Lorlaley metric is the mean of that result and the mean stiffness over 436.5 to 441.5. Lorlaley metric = 19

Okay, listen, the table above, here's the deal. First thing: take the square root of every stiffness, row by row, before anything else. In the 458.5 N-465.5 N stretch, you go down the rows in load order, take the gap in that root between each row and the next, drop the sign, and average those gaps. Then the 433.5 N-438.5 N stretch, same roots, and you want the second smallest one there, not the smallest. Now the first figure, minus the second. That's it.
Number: -8.13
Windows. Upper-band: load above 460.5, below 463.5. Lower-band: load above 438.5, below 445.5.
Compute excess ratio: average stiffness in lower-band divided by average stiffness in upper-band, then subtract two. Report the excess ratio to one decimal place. -0.4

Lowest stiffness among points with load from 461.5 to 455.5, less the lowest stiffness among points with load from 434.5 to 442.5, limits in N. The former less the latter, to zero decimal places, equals -23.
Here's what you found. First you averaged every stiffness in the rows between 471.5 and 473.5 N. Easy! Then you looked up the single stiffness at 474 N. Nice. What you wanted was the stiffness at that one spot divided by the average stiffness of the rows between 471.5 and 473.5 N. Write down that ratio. 1.1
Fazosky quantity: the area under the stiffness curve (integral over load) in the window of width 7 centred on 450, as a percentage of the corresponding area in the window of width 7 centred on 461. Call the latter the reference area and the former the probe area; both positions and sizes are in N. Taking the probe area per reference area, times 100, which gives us 153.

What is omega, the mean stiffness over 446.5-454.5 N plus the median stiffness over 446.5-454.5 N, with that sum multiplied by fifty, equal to 7261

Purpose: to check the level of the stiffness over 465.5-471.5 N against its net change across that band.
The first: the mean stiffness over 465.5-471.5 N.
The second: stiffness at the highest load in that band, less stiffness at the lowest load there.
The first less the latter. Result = 33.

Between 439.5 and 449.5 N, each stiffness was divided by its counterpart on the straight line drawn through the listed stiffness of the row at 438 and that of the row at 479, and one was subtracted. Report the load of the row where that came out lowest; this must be 440 N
